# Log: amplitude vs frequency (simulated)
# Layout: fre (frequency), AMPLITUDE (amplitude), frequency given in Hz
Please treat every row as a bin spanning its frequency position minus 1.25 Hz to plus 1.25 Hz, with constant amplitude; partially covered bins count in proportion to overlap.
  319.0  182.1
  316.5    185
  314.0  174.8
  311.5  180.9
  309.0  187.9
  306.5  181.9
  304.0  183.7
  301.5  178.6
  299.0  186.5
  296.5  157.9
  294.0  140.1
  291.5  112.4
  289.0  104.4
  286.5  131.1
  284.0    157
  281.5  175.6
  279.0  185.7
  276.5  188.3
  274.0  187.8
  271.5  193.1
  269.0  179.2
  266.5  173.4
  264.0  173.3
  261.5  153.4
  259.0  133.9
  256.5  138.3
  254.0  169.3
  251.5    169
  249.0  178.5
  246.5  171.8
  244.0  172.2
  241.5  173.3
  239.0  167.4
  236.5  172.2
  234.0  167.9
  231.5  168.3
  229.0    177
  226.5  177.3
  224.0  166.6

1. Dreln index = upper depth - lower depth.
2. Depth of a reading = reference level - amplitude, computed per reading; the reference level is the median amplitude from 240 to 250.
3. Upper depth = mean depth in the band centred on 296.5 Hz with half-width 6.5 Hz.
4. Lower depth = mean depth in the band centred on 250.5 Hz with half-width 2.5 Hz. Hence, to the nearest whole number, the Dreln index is 19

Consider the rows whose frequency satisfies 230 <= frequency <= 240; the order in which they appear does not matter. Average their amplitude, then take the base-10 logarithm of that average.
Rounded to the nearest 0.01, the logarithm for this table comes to 2.23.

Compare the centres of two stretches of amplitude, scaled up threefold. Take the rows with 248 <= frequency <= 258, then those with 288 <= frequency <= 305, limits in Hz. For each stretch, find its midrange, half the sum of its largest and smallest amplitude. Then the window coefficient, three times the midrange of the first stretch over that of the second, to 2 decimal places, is 3.27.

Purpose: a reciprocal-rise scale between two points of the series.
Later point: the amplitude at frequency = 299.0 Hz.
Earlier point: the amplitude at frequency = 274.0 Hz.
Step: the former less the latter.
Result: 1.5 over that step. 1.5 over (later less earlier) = -1.15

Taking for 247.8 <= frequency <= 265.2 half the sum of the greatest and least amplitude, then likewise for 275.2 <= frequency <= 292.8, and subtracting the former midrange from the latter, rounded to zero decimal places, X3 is -10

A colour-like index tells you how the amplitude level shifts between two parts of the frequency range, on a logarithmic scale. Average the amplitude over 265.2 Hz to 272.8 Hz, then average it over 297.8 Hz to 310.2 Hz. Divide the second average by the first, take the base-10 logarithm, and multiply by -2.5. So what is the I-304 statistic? -0.01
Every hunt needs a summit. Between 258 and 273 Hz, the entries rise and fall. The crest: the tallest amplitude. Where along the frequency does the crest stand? 271.5 Hz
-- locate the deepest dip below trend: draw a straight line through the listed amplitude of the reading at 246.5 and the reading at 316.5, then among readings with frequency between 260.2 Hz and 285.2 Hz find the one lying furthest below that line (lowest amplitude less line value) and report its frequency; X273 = 284.0 Hz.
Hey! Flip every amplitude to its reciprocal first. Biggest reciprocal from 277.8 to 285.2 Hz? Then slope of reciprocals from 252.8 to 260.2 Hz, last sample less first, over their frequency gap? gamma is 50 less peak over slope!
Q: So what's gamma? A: 30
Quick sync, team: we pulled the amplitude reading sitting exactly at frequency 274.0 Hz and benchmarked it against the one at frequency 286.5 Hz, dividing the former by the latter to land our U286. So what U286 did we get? 1.43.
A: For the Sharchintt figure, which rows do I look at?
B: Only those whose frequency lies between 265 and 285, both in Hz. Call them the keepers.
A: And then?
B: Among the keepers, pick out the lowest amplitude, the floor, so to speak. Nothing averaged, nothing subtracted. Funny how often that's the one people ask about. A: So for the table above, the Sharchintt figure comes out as 157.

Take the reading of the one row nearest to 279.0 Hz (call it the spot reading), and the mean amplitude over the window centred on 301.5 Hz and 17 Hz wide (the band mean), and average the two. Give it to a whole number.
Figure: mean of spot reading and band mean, 180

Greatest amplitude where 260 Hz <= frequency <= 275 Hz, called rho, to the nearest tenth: 193.1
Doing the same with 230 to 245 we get 173.3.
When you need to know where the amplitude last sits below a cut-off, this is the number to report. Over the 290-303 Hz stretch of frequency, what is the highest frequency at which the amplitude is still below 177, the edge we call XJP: 296.5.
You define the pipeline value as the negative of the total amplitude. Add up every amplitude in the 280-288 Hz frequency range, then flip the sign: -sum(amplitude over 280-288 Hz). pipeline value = -464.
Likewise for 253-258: -308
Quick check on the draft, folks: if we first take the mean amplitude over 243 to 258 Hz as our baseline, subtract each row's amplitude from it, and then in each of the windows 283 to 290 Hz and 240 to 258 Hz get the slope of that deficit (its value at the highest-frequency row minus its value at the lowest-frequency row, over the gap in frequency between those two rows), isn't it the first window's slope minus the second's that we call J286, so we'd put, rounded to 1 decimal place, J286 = 8.2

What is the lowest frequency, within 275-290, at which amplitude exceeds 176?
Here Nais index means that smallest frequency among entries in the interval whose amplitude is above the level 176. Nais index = 276.5 Hz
